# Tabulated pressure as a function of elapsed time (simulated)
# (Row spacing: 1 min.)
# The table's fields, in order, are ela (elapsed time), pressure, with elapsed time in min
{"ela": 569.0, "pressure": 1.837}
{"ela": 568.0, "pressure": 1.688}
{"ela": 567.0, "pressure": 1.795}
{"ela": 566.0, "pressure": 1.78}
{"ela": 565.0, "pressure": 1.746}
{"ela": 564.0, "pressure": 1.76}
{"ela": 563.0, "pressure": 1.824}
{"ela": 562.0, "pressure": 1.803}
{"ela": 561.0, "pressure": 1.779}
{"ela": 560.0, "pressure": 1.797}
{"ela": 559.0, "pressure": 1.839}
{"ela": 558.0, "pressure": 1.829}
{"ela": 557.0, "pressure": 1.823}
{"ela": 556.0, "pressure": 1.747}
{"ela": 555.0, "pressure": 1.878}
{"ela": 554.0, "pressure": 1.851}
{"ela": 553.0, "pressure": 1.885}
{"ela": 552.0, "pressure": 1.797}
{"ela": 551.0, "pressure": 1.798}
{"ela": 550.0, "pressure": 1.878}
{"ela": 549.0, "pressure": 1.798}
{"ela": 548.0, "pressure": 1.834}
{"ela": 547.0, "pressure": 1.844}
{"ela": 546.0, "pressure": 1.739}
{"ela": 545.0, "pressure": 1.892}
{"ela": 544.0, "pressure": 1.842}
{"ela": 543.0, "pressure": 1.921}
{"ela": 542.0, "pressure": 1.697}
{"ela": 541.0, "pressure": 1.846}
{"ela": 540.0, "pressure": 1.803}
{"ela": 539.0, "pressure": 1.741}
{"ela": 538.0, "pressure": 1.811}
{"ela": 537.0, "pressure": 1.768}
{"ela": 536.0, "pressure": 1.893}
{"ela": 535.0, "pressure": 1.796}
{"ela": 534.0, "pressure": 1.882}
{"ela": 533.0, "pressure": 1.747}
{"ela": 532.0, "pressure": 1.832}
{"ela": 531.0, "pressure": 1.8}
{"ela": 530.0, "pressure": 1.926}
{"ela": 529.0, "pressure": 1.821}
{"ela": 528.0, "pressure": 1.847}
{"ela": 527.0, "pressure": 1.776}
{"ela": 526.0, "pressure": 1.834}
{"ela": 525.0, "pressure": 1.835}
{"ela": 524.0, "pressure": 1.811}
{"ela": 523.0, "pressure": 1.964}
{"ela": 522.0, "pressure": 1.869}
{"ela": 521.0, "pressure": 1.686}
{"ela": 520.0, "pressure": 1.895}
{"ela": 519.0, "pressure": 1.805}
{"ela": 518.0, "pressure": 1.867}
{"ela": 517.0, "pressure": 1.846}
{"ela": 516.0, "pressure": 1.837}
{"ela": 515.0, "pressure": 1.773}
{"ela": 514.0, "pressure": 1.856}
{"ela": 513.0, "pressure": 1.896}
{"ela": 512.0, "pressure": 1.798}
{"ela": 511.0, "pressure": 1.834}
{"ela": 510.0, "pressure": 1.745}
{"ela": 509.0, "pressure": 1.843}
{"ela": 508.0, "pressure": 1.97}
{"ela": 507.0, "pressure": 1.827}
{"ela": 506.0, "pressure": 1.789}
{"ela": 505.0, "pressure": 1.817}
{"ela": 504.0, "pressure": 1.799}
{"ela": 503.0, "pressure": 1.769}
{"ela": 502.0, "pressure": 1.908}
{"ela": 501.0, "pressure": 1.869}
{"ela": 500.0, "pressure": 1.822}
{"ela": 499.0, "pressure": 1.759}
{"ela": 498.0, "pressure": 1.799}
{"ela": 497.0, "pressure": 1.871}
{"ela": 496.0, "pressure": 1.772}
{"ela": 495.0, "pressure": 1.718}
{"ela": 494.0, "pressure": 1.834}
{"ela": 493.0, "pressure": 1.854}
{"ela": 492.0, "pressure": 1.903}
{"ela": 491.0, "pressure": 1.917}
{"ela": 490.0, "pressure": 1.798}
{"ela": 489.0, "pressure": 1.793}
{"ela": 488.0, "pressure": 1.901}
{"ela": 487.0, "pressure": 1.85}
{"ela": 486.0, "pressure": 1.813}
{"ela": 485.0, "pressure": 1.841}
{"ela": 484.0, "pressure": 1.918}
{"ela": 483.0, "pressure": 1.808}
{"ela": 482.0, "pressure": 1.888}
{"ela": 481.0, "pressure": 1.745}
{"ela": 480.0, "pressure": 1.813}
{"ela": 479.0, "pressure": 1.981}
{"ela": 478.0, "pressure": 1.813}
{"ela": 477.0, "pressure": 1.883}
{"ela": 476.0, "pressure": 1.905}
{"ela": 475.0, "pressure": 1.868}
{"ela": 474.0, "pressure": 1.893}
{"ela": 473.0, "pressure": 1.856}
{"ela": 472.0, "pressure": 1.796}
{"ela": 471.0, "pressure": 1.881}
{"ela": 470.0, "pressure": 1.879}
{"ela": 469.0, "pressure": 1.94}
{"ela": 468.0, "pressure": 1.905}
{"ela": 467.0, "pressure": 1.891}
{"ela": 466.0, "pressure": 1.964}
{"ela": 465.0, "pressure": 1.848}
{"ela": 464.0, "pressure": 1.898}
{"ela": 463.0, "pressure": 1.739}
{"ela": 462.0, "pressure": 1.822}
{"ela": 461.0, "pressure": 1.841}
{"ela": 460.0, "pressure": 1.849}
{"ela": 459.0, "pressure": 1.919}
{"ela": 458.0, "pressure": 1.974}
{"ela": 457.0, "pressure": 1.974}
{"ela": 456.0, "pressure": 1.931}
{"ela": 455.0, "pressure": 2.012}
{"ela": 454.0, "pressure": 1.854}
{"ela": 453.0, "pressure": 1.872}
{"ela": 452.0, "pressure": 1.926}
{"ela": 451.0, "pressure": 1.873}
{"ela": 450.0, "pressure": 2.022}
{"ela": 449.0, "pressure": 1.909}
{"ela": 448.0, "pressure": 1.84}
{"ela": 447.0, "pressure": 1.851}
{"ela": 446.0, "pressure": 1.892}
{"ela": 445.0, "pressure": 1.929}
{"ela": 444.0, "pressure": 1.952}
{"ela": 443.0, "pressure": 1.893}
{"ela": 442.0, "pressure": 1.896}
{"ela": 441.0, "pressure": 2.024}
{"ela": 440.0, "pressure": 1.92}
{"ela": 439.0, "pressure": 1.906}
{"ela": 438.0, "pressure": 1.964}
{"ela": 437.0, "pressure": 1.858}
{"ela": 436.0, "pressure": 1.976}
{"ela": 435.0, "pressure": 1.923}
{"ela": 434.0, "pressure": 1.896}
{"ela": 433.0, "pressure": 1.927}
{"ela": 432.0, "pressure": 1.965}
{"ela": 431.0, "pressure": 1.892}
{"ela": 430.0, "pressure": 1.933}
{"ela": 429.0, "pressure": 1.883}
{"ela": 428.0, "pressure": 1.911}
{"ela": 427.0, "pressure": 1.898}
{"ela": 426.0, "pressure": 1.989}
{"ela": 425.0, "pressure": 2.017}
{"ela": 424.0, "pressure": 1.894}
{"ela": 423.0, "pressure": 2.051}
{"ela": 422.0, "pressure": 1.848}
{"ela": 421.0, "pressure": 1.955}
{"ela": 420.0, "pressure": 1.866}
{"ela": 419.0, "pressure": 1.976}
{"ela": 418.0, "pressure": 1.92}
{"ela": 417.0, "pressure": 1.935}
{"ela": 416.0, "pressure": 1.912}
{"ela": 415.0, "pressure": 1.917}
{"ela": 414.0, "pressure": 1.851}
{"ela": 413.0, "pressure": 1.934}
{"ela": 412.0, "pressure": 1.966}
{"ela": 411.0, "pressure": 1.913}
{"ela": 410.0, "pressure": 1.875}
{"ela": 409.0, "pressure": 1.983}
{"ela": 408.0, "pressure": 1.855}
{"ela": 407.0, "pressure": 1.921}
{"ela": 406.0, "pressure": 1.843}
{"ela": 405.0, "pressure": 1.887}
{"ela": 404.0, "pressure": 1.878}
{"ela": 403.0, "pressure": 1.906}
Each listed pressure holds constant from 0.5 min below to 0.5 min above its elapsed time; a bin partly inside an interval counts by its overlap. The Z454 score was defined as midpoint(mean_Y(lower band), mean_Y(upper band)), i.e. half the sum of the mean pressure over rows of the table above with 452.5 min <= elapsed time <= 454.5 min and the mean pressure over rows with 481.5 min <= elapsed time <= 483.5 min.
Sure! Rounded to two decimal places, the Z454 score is 1.86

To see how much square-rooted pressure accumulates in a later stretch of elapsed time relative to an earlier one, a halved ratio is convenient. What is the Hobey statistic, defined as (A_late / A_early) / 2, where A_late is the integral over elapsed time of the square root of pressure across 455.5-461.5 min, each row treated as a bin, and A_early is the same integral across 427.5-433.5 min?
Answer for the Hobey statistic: 0.499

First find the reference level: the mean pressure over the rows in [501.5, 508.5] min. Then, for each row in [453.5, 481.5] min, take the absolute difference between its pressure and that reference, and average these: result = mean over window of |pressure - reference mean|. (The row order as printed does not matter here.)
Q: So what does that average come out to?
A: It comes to 0.06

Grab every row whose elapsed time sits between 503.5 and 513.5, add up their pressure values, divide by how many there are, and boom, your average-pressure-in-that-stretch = 1.83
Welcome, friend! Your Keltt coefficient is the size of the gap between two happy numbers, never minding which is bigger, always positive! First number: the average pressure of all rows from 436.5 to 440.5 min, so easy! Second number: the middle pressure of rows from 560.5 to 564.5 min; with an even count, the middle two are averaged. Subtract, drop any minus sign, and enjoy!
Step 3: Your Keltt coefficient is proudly 0.12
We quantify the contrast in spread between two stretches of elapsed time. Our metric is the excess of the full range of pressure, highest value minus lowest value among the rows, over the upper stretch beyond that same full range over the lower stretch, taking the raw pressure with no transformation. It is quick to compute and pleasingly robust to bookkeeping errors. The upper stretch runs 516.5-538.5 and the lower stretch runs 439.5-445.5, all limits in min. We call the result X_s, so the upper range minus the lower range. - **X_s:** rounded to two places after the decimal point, 0.15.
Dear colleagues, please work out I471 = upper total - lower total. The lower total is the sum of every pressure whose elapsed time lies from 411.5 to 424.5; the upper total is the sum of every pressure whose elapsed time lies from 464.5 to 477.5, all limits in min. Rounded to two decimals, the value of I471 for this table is -0.52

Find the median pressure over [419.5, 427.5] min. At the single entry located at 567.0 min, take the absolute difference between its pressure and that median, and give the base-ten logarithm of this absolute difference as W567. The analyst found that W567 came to -0.9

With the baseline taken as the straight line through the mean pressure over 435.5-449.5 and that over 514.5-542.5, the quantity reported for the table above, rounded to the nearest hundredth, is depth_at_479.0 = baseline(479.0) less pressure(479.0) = -0.11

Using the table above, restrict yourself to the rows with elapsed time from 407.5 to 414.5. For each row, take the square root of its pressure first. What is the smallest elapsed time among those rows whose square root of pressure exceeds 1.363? 409.0 min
